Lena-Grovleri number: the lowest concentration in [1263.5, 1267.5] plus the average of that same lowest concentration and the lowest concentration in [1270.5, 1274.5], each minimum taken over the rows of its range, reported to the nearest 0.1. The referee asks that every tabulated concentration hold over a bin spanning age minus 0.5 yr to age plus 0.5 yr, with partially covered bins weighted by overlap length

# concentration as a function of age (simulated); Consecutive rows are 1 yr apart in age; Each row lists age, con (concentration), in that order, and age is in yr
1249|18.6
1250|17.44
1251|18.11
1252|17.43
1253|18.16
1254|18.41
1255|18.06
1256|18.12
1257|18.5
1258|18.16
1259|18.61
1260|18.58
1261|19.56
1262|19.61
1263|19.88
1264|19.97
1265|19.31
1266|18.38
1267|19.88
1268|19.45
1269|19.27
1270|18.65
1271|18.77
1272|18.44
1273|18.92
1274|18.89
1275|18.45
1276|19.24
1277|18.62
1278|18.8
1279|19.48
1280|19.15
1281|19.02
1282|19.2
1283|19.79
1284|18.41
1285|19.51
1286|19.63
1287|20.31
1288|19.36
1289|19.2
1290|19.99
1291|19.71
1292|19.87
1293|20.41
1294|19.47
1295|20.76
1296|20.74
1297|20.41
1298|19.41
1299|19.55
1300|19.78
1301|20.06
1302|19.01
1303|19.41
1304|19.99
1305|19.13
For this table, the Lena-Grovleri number 36.8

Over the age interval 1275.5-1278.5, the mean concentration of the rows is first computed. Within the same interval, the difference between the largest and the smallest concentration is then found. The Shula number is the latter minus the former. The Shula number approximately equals -18.3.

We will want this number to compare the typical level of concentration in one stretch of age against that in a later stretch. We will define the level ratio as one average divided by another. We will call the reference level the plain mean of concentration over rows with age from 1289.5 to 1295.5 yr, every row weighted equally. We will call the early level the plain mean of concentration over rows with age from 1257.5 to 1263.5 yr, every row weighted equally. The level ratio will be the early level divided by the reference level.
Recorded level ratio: 0.952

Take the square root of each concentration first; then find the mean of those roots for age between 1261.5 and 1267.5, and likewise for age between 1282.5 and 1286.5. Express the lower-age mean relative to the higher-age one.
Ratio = 1.004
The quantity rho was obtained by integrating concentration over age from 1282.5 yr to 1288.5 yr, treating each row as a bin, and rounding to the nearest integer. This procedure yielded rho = 117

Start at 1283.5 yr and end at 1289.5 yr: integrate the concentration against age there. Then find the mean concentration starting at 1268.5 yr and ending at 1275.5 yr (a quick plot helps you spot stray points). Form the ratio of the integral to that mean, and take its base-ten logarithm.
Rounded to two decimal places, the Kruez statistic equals 0.79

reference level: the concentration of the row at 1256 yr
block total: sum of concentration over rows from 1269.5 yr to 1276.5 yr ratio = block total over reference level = 7.25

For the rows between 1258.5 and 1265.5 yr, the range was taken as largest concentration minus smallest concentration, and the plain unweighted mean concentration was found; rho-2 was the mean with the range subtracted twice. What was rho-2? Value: 16.6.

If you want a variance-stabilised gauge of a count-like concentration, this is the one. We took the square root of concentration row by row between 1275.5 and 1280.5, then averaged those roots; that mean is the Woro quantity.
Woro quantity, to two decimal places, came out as 4.37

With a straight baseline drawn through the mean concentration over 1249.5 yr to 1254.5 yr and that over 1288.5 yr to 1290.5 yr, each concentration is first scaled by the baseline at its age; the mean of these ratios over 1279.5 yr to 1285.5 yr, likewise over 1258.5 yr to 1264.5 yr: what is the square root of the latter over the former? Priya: 1.03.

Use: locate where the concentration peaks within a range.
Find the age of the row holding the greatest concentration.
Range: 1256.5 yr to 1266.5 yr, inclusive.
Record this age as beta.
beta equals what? 1264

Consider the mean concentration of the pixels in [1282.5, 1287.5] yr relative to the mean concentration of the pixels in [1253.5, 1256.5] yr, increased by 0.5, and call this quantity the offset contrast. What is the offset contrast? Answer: 1.57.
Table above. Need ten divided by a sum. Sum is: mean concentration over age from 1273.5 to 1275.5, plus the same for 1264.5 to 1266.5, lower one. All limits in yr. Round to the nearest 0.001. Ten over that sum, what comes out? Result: 0.267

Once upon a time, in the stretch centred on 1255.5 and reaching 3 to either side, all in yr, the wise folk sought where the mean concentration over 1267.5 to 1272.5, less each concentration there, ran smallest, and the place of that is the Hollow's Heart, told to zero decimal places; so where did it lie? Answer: 1257 yr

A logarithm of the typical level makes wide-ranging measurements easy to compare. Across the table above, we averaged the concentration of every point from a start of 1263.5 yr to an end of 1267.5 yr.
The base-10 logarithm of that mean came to 1.29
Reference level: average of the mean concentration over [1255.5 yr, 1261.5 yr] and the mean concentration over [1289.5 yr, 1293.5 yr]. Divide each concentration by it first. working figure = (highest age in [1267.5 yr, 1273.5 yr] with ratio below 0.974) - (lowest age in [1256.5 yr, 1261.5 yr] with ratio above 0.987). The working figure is 11 yr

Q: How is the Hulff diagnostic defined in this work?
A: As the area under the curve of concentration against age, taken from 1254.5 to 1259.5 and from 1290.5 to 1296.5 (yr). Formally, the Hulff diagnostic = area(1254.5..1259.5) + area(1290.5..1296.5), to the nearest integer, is 212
